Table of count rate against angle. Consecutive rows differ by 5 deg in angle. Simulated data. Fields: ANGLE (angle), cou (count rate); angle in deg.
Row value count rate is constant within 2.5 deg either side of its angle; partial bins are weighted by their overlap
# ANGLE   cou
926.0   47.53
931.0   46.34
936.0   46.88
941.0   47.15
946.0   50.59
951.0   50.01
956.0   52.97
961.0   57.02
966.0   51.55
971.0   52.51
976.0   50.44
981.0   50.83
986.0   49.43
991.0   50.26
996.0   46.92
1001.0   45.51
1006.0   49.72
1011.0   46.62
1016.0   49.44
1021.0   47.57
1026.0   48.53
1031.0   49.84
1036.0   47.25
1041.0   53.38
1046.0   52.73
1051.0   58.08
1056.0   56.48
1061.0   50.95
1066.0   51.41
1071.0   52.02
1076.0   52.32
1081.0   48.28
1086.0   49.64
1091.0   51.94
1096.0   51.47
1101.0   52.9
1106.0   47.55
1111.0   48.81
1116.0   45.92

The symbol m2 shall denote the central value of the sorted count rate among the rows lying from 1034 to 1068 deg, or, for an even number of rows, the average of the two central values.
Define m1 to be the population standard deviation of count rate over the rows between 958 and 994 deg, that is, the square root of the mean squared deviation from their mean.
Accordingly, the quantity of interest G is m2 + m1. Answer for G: 55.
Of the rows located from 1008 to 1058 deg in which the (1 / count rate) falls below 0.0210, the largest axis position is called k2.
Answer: 1056.0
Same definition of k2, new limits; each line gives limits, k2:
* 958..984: 981.0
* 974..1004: 991.0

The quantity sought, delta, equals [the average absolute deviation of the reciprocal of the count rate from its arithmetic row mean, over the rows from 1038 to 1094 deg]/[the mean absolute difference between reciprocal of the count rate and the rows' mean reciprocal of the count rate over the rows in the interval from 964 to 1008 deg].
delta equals 1.03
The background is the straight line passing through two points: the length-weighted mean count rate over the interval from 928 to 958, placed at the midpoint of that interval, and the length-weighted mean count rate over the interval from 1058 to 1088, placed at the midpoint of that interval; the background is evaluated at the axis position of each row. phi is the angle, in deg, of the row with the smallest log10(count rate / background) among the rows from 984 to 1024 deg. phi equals 1001.0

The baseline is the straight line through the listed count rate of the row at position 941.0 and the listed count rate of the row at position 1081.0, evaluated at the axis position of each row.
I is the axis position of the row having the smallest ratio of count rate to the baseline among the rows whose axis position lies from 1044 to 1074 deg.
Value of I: 1061.0 deg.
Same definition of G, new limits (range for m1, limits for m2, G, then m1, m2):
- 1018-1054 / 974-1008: 53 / 3.6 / 49.7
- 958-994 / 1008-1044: 51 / 2.3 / 48.5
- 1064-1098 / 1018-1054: 51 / 1.4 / 49.8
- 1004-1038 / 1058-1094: 53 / 1.2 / 51.4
